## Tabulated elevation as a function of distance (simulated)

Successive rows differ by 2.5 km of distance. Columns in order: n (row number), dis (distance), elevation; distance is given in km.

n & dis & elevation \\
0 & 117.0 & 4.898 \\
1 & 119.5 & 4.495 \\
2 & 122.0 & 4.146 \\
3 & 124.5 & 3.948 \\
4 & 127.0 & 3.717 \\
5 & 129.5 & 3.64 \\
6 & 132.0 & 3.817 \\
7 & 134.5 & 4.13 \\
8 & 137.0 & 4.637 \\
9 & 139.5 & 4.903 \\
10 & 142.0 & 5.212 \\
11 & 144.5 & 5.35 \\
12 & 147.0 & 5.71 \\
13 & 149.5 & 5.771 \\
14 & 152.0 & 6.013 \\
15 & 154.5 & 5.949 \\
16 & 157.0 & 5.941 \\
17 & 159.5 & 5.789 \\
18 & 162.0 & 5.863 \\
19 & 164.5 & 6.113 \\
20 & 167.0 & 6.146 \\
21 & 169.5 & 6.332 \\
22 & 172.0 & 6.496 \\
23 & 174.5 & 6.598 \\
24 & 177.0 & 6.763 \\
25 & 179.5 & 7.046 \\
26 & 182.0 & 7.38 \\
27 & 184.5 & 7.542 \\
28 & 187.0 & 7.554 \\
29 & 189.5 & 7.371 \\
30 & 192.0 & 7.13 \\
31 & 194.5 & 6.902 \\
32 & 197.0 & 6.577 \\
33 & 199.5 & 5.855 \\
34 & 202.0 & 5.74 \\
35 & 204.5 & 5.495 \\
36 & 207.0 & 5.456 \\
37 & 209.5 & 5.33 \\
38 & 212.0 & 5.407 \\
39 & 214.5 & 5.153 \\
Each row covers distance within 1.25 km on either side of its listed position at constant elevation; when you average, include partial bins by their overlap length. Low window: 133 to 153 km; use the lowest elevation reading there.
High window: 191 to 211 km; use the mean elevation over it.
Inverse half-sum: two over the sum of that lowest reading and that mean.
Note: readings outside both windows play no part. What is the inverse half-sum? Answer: 0.20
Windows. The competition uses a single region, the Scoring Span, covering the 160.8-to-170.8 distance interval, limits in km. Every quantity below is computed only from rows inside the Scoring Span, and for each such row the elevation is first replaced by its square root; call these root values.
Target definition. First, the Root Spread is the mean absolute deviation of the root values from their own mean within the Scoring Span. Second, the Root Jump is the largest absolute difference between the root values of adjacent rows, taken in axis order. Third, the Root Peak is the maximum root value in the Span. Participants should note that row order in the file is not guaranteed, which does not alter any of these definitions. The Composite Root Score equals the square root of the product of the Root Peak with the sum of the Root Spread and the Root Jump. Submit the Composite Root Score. 0.44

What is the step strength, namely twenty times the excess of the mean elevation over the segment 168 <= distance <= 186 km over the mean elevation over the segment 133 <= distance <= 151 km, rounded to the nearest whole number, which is 36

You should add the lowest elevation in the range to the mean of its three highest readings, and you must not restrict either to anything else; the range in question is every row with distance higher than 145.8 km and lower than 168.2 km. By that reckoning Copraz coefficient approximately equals 11.8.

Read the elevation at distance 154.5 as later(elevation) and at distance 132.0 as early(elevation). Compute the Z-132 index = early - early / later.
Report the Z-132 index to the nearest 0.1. 3.2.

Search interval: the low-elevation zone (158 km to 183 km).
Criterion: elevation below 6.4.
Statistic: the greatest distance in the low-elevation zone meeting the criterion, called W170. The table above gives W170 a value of 169.5 km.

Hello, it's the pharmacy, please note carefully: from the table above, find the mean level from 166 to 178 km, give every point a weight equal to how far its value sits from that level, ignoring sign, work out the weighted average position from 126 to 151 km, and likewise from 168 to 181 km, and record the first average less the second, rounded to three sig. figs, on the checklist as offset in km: -41.8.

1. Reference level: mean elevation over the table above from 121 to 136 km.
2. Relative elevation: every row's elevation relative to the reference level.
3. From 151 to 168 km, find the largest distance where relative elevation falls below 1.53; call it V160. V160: 162.0 km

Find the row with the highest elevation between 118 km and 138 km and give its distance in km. 137.0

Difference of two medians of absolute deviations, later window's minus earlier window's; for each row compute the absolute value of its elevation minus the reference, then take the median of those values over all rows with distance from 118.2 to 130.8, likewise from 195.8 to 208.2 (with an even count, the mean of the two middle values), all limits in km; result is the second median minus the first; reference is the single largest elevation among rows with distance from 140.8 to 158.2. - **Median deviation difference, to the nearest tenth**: -1.5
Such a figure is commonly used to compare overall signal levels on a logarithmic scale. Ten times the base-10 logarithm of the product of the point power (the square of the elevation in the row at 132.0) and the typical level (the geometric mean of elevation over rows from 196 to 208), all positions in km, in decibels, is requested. 19.3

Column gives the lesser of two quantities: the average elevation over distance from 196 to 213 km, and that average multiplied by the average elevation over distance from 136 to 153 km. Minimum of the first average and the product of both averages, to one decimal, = 5.7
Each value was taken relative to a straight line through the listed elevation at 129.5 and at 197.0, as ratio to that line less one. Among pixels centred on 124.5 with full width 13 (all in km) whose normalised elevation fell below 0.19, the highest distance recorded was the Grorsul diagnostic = 129.5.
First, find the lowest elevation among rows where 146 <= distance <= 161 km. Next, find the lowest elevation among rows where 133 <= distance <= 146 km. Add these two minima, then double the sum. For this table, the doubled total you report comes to 20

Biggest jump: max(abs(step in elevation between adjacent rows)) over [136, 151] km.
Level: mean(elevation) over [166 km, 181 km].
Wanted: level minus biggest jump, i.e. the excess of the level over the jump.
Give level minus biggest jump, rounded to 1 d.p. 6.2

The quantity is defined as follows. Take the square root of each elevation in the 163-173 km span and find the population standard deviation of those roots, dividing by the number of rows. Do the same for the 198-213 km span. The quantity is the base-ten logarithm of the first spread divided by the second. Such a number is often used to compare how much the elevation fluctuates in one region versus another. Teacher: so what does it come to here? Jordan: -0.110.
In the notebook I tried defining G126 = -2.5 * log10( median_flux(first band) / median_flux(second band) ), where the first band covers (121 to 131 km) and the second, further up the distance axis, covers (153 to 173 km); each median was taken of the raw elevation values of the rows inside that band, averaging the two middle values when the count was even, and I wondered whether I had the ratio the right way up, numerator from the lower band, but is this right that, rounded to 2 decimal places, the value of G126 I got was 0.49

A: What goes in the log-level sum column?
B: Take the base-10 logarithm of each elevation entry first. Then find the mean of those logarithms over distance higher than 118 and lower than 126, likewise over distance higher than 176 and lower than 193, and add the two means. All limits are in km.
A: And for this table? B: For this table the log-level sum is 1.48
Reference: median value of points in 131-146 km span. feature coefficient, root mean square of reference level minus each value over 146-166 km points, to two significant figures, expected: 1.1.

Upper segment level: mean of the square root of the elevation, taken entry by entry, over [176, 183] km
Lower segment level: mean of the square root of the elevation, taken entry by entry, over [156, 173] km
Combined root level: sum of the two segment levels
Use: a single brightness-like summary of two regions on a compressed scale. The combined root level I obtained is 5.13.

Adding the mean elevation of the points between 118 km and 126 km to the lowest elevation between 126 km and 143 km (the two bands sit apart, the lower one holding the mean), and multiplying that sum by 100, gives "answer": 784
